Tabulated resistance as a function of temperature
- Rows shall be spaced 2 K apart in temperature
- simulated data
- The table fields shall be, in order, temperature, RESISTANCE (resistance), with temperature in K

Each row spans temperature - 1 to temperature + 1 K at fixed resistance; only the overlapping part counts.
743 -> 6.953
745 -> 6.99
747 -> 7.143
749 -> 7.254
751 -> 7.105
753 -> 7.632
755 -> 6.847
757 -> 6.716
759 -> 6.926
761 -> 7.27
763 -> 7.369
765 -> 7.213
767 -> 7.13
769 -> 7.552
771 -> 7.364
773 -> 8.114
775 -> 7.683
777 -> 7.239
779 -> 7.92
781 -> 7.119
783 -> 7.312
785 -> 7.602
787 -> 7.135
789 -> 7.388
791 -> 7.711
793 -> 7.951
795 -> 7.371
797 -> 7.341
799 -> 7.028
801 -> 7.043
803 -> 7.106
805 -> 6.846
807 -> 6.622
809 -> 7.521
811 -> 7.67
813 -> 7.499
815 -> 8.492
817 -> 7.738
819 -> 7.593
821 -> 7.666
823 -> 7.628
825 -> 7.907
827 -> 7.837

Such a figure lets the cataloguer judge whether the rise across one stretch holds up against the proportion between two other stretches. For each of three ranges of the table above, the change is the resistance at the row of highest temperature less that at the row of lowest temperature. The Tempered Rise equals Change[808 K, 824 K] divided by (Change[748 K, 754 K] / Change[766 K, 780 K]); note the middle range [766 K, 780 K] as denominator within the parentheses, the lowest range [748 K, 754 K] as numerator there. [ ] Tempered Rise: 0.2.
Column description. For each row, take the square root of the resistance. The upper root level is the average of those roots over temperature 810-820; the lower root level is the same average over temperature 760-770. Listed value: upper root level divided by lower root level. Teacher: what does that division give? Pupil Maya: 1.03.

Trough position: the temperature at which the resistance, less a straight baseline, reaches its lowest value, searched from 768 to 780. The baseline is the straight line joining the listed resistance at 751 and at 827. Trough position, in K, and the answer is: 777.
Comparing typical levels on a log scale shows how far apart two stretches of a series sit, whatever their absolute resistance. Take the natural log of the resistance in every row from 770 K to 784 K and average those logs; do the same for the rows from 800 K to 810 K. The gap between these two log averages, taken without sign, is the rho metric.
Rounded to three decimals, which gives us 0.070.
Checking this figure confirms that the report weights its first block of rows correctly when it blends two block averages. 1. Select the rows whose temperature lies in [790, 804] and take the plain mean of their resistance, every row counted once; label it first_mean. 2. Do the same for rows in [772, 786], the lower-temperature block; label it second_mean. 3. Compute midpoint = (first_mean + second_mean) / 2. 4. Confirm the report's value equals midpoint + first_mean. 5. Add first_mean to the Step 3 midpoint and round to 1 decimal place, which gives 14.8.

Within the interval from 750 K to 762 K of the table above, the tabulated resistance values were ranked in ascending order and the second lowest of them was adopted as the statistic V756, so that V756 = 6.847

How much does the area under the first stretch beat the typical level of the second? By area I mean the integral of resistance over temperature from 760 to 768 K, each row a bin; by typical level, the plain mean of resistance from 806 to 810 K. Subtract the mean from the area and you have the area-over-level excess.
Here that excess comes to 51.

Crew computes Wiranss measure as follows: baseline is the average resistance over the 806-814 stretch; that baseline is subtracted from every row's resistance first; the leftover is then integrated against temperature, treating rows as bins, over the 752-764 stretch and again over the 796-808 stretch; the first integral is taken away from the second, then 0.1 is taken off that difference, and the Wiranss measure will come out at -2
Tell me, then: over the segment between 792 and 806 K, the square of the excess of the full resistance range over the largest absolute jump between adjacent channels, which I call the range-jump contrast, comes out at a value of 0.28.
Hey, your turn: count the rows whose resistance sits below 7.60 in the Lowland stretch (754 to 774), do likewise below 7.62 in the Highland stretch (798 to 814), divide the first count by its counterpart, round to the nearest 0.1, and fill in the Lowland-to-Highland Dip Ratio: 1.3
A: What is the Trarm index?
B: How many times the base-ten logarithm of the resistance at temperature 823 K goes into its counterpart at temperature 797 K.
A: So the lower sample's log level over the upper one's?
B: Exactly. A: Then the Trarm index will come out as 0.98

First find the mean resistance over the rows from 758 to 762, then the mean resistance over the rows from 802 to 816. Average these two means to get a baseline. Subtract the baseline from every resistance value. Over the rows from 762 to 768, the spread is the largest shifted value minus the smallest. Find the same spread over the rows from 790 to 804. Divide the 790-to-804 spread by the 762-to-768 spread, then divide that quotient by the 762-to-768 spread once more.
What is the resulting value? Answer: 16.2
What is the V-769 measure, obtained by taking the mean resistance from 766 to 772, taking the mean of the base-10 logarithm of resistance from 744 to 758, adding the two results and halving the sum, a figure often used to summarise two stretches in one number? 4.10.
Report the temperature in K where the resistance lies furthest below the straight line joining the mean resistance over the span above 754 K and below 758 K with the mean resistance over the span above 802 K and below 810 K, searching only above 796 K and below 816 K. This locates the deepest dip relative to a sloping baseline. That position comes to 807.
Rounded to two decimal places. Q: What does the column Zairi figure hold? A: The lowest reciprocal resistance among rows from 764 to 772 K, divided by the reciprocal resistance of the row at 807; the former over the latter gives 0.88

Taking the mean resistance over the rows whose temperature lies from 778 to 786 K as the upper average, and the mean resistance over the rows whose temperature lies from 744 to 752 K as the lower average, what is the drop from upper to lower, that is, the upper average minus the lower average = 0.4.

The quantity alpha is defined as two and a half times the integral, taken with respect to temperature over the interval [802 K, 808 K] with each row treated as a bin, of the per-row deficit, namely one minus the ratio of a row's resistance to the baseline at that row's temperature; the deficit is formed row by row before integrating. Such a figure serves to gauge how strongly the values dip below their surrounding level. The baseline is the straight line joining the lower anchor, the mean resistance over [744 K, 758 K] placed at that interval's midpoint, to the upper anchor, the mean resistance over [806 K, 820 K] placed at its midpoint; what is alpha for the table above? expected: 1.3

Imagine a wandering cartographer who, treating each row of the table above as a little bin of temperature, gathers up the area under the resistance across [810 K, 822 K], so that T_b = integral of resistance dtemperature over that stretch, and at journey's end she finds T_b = 93.3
